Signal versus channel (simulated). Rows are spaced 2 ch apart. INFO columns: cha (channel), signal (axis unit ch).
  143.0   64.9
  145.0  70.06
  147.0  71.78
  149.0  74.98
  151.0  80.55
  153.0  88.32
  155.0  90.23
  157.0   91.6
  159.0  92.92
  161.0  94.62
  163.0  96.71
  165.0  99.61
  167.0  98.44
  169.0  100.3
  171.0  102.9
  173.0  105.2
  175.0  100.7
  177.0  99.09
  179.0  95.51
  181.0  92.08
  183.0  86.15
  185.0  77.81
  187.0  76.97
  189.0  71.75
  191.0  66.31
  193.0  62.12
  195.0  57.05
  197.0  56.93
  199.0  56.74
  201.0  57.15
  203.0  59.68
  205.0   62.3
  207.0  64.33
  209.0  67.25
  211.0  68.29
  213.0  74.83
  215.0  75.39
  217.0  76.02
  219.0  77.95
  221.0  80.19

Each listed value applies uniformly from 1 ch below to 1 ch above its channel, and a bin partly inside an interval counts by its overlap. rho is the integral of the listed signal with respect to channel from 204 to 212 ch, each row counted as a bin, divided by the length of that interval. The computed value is 66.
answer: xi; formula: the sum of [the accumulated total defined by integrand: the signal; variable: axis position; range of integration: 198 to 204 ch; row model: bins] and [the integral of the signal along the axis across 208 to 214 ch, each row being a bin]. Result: 768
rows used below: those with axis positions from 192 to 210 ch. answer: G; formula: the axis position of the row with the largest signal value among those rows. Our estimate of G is 209.0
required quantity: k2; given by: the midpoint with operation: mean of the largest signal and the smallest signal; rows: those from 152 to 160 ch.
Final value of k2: 91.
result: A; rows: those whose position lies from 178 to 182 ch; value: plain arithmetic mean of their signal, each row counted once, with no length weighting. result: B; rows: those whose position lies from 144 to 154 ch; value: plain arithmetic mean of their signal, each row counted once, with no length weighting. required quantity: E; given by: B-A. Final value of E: -17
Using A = 94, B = 77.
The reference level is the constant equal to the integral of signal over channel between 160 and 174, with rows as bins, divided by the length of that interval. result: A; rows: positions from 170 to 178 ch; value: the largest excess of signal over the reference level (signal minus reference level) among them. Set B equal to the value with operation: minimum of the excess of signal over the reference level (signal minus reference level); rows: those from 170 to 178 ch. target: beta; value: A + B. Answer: 5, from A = 6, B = -1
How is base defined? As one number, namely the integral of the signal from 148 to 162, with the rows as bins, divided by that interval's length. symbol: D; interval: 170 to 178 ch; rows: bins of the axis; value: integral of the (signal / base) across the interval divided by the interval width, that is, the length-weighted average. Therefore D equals 1.16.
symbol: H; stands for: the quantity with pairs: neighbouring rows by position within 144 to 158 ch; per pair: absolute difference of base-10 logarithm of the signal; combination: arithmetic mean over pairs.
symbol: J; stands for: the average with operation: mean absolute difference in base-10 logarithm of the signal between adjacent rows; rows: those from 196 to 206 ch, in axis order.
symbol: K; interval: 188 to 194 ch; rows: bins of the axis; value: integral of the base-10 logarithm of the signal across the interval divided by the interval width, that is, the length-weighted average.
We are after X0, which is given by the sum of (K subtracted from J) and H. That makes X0 -1.79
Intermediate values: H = 0.019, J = 0.011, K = 1.824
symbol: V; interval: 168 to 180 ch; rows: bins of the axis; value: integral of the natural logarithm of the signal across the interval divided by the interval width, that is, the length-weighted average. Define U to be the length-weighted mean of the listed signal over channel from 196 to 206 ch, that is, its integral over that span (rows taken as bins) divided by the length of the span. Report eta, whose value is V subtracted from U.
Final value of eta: 54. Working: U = 59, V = 4.61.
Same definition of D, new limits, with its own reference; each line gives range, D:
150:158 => 1.00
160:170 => 1.12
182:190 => 0.89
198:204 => 0.66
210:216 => 0.83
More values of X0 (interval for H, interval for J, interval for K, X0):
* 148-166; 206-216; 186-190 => -1.84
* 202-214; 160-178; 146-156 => -1.88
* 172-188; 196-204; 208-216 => -1.83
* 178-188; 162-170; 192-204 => -1.73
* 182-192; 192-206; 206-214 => -1.79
